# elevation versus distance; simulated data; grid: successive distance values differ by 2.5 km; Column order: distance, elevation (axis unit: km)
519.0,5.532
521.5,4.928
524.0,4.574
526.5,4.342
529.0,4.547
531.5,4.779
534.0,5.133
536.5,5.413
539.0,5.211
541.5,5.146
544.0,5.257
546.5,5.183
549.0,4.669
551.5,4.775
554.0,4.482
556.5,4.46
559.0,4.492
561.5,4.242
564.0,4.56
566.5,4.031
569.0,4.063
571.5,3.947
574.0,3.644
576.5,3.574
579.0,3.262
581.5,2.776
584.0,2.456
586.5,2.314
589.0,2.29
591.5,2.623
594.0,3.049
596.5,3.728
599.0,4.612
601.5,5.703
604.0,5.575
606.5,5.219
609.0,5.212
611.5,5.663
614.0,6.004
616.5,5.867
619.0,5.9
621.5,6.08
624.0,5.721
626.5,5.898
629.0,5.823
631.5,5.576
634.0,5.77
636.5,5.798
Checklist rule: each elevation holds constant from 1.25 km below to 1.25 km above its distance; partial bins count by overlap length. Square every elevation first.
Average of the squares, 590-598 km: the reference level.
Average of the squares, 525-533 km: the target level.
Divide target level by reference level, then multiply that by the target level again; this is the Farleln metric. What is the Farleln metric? 43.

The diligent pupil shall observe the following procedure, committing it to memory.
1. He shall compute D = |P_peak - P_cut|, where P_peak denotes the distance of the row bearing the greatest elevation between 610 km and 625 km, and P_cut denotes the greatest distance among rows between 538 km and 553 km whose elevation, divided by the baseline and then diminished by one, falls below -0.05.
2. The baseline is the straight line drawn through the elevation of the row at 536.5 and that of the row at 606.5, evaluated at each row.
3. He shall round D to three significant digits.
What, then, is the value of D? 70.0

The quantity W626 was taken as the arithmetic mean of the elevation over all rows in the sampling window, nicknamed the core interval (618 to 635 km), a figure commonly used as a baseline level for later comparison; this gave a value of 5.8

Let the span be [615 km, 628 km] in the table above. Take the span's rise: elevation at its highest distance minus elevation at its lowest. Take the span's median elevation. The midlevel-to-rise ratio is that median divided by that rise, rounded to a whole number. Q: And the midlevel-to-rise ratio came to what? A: 190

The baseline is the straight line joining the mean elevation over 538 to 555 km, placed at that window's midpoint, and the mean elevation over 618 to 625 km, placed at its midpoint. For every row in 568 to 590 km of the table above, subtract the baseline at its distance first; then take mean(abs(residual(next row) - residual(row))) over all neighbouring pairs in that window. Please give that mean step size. 0.25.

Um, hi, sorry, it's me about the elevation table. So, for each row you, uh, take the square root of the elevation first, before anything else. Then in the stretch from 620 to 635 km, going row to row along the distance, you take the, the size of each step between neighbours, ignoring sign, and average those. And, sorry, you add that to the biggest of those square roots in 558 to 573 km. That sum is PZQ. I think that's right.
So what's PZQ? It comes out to 2.18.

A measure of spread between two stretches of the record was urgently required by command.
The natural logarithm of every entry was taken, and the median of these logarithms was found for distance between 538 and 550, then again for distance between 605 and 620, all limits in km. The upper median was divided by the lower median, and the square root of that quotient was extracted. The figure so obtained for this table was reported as 1.03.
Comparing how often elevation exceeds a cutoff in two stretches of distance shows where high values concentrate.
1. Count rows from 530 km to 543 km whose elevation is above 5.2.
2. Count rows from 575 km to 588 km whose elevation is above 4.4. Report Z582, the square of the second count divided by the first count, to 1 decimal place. 0.0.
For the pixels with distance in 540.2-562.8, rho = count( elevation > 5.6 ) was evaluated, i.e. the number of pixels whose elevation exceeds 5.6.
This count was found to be 0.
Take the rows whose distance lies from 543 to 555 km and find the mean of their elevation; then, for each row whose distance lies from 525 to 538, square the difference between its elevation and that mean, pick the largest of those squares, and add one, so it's 1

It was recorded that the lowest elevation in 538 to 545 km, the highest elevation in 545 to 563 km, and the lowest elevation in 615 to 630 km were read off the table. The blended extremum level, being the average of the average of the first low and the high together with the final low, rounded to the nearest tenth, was 5.4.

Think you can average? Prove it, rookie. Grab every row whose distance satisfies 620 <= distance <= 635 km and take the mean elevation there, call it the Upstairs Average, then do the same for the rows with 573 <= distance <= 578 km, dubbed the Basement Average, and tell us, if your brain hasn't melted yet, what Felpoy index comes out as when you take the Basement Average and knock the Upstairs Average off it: -2.2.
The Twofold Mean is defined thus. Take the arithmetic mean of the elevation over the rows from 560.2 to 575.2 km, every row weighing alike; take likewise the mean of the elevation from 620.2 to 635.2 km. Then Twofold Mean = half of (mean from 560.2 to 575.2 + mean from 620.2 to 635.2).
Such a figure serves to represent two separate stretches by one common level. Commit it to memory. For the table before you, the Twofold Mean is 4.9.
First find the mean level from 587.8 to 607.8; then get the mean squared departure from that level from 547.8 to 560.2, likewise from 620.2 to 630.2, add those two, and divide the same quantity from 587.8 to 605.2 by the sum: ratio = 0.49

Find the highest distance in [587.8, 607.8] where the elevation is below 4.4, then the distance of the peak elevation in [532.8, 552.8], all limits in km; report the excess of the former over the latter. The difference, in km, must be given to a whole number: 60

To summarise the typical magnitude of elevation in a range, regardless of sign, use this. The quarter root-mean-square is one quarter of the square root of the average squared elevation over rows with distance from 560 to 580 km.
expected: 1.0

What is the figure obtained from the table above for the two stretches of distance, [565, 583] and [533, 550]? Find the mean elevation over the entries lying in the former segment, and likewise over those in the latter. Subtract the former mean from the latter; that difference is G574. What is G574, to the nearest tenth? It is 1.5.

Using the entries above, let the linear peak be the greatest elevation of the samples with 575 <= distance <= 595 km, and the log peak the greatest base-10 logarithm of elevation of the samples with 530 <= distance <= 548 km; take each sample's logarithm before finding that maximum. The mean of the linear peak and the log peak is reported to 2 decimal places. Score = 2.15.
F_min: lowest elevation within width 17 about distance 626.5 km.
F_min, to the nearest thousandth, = 5.576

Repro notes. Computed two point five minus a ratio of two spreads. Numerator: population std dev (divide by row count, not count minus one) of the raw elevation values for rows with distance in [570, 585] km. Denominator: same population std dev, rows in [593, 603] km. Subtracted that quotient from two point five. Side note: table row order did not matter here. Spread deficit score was 2.0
